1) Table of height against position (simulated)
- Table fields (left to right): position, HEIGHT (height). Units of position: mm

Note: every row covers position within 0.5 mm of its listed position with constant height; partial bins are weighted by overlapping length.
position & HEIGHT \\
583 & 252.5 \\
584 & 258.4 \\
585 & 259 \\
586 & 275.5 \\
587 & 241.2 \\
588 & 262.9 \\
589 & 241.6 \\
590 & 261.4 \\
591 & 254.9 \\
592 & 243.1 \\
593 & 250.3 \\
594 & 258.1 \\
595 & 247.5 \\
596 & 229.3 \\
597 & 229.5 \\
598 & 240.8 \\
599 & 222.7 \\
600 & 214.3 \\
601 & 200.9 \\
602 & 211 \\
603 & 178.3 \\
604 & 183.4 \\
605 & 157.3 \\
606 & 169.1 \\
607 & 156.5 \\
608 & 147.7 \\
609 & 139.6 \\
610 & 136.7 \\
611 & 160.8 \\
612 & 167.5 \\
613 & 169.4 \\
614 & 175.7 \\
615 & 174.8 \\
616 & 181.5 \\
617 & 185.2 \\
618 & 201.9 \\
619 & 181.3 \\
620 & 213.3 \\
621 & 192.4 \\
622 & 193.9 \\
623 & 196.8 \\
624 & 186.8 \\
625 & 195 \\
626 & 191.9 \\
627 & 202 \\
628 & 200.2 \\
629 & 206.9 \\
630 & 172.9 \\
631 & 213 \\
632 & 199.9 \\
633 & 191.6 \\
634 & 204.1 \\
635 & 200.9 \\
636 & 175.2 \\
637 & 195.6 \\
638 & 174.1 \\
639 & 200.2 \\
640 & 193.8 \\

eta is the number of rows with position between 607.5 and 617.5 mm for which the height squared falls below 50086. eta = 10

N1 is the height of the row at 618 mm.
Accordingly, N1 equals 201.9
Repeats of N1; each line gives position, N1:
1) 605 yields 157.3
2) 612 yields 167.5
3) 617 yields 185.2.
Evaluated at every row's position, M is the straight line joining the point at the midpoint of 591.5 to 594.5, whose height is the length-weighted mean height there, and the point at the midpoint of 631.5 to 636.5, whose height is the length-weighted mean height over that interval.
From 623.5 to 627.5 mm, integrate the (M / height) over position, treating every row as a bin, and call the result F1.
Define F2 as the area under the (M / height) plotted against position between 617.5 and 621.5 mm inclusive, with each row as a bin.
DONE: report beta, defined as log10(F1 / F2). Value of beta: -0.01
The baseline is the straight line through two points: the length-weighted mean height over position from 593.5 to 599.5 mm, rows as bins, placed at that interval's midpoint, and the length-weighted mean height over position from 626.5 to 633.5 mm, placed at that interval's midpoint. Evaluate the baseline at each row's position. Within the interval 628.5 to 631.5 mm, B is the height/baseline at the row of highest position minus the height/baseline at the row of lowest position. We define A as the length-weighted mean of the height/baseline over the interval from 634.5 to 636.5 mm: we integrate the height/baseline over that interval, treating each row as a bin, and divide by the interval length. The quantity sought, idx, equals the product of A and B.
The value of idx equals 0.04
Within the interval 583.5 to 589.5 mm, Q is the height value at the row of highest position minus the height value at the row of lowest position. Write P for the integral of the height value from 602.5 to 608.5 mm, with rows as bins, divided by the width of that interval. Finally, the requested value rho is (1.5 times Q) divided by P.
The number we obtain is -0.15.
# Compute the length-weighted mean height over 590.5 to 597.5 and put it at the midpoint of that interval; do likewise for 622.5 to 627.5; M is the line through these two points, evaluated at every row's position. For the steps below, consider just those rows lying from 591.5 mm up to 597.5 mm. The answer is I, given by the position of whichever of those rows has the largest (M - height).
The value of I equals 596 mm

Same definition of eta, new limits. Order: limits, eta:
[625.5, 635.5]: 10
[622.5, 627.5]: 5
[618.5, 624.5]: 6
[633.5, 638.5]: 5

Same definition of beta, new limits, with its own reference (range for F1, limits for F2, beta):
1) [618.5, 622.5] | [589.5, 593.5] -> 0.04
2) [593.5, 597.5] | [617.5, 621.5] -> -0.03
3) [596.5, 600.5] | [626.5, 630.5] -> 0.01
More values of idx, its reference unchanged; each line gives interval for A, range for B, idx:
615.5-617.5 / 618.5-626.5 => 0.07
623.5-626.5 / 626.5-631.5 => 0.08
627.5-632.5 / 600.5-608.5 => -0.21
